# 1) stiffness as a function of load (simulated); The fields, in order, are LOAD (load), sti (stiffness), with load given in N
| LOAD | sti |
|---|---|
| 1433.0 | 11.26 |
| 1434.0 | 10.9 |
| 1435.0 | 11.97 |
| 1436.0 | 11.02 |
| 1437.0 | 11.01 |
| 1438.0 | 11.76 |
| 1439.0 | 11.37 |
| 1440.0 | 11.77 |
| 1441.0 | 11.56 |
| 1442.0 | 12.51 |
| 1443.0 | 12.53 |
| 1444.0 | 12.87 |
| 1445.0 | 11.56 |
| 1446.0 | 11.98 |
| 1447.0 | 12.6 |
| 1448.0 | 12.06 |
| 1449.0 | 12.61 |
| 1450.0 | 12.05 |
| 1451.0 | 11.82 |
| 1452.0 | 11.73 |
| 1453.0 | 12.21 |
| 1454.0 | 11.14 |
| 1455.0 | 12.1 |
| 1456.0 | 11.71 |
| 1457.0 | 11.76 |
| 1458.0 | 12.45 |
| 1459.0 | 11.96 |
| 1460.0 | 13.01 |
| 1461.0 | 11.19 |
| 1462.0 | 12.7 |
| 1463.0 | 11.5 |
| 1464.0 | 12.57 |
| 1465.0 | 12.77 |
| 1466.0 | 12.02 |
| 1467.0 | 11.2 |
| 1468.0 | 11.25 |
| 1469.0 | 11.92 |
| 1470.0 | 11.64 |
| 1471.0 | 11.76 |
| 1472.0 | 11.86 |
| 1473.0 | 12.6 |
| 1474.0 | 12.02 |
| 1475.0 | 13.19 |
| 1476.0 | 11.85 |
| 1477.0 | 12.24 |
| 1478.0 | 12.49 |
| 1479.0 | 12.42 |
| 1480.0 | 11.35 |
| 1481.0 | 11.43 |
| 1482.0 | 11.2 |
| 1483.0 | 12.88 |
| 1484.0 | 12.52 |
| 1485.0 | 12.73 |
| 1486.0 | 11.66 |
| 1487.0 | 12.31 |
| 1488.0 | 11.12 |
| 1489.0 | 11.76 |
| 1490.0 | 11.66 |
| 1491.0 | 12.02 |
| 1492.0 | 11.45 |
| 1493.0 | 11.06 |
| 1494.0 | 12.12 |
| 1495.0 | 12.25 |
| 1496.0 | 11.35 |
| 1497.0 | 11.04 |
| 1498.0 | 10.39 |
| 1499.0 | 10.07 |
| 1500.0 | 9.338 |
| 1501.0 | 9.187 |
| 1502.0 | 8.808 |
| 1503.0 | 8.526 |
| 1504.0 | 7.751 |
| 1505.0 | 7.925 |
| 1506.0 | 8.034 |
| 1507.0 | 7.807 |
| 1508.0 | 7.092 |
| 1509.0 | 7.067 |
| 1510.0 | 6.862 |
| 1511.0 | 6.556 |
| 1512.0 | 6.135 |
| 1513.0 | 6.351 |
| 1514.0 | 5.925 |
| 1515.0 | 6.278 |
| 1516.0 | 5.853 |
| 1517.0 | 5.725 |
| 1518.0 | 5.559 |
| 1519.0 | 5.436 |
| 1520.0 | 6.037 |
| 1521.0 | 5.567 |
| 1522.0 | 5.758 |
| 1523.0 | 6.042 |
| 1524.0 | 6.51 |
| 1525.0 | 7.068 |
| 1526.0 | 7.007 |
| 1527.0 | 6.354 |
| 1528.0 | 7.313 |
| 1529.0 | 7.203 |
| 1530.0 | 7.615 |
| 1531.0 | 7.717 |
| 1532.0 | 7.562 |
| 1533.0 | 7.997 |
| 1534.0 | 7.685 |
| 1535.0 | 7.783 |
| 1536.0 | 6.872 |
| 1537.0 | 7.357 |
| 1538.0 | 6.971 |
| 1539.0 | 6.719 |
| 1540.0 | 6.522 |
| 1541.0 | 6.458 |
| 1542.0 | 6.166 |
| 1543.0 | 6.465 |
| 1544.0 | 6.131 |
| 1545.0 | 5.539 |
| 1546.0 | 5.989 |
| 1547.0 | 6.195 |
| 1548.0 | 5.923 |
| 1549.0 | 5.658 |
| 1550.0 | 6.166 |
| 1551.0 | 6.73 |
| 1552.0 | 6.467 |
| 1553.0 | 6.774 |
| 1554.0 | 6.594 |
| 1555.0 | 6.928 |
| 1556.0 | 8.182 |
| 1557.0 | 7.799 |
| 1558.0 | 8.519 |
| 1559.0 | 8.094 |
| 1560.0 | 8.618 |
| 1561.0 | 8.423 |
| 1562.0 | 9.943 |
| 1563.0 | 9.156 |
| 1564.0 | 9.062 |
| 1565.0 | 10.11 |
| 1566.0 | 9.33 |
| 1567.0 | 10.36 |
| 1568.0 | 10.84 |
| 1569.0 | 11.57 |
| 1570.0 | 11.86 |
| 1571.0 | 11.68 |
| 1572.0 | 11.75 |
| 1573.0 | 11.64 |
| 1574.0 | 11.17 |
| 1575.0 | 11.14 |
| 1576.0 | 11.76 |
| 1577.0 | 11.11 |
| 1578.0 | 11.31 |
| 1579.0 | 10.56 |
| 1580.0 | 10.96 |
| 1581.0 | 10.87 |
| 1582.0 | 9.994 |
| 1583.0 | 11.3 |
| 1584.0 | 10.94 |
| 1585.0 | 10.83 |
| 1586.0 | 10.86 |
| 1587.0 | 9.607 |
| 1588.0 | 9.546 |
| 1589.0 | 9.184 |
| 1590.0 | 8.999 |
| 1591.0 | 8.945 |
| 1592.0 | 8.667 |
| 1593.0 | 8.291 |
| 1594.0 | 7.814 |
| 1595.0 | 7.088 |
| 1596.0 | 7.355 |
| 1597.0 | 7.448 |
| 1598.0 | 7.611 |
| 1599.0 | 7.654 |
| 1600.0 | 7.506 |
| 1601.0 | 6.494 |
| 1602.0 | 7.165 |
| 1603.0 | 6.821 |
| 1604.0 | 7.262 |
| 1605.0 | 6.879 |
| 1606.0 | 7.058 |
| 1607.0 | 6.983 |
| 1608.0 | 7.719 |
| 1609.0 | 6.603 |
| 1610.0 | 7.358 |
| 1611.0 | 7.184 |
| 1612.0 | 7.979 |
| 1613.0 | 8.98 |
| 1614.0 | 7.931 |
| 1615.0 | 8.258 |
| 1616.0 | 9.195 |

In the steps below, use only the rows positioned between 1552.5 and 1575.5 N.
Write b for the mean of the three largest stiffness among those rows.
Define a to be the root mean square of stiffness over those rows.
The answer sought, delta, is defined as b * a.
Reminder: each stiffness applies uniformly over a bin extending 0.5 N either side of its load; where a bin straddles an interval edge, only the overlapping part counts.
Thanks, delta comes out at 114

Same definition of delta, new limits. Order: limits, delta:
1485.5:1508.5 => 126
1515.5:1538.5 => 53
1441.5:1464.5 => 156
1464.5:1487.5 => 156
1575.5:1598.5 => 111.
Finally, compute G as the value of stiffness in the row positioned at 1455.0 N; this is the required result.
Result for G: 12.1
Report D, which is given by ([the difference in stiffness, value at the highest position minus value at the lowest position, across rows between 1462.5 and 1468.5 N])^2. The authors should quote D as 0.1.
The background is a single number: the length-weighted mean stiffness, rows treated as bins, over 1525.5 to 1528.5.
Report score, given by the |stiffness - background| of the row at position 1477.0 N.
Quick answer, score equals 5.3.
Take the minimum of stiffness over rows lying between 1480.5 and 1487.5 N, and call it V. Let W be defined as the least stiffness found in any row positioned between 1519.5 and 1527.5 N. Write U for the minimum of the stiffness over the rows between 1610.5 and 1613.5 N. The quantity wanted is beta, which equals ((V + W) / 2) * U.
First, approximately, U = 7.184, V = 11.2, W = 5.567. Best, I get 60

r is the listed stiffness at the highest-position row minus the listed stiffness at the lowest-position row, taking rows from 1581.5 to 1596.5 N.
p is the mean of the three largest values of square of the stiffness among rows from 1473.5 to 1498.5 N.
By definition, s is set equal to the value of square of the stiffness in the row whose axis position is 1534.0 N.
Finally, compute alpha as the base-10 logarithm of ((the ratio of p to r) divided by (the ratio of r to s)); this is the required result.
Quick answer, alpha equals 3.15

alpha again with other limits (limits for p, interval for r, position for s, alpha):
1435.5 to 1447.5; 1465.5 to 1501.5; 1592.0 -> 3.18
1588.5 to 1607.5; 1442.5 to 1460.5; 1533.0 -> 4.36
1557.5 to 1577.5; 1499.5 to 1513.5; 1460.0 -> 3.42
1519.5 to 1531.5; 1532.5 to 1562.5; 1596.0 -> 2.91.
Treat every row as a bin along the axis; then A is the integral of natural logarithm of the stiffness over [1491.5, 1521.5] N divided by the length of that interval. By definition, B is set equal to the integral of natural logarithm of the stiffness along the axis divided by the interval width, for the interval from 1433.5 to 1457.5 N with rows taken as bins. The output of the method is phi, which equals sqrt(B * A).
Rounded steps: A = 2.1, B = 2.47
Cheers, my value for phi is 2.26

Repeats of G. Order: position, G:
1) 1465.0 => 12.77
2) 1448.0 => 12.06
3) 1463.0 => 11.5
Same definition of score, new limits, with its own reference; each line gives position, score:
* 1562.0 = 3.1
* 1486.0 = 4.8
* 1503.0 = 1.6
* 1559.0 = 1.2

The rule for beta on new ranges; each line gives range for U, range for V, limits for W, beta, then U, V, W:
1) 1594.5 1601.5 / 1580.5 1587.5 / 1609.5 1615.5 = 55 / 6.494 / 9.607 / 7.184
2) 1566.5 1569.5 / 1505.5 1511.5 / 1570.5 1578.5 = 92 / 10.36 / 6.556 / 11.11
